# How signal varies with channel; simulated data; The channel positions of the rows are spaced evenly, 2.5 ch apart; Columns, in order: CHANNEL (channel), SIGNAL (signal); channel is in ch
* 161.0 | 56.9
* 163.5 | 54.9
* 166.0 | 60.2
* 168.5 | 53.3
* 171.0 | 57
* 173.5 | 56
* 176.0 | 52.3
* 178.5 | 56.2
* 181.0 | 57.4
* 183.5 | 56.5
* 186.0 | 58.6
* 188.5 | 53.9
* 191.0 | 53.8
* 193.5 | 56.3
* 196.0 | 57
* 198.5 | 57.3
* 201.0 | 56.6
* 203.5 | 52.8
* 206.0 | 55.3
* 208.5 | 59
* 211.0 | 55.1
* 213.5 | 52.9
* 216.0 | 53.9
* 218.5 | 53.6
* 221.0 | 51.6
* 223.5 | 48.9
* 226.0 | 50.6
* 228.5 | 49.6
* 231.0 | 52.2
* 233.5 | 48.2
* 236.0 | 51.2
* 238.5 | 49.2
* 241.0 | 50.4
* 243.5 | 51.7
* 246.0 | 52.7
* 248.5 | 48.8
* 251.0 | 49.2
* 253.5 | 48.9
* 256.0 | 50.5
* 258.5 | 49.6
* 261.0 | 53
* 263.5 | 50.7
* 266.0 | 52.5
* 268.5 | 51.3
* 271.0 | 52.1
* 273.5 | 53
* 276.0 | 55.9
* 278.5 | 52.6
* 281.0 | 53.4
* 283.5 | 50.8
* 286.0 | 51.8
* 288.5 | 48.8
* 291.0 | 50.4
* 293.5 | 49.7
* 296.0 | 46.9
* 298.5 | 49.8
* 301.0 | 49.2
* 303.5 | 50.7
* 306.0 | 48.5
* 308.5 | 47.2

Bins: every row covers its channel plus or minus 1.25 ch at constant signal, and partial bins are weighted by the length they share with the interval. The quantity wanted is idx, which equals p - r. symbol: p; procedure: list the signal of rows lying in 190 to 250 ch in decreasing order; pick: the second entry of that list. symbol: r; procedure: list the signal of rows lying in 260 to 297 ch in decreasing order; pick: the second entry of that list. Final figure 4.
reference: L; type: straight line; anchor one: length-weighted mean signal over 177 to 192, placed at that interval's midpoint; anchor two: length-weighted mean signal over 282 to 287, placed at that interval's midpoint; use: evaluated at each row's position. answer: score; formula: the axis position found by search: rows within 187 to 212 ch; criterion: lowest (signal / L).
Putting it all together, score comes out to 203.5 ch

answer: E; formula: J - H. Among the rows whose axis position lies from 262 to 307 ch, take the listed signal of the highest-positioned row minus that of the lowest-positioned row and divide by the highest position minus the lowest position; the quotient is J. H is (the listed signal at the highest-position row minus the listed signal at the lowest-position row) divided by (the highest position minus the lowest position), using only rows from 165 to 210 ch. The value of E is -0.024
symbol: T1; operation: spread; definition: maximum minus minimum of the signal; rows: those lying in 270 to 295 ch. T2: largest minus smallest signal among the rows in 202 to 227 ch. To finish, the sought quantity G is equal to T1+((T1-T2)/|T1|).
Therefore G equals 6.7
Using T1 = 7.1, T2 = 10.1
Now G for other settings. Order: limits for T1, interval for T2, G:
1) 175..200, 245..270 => 6.6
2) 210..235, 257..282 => 7.0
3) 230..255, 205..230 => 3.3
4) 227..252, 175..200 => 4.1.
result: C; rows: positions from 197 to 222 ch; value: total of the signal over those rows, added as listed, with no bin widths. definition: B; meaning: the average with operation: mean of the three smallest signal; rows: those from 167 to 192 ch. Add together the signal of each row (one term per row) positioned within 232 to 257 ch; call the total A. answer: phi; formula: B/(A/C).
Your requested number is 58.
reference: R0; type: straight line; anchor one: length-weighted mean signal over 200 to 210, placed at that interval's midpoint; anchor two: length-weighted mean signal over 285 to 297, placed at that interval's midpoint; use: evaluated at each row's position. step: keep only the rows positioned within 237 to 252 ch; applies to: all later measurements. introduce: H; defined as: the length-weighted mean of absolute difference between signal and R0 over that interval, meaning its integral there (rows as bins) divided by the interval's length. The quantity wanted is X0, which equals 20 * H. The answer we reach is 52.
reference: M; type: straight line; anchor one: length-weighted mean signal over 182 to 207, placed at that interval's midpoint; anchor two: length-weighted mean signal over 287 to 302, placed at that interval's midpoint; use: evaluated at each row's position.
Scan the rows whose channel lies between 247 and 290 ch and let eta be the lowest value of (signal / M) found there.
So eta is 0.934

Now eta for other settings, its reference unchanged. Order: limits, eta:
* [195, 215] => 0.956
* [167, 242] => 0.905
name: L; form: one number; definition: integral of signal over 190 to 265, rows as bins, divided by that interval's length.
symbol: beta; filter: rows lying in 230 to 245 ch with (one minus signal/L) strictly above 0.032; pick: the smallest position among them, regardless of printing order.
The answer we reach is 233.5 ch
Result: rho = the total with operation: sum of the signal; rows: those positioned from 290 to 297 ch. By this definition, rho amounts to 147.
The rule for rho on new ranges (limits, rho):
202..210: 167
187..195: 164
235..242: 151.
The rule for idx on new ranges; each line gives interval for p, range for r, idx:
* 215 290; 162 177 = -3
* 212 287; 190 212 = -3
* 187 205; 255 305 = 4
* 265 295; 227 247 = 1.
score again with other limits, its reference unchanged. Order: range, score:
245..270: 248.5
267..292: 288.5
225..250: 233.5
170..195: 176.0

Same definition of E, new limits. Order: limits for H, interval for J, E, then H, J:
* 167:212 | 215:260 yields -0.144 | 0.042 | -0.10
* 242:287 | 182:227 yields -0.141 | 0.002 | -0.14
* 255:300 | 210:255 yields -0.129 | -0.016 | -0.15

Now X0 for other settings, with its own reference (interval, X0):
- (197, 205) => 29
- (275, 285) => 55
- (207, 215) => 39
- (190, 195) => 33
